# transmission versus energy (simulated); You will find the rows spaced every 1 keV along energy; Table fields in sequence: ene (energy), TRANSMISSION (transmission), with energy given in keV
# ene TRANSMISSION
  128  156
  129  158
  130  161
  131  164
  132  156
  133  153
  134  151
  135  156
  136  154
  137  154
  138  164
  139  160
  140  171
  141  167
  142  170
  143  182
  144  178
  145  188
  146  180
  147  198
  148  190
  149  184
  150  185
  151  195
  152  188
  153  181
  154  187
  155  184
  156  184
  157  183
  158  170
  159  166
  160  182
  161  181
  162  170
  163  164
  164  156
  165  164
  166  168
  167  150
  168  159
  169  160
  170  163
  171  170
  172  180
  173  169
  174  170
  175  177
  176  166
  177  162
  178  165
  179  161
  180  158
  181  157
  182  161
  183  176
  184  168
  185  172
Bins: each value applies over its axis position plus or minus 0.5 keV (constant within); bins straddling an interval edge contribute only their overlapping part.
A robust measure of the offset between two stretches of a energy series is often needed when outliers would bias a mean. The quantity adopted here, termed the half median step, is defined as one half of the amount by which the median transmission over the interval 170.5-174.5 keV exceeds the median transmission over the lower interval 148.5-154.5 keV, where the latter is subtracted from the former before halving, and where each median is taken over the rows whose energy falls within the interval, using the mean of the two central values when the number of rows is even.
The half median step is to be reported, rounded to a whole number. -8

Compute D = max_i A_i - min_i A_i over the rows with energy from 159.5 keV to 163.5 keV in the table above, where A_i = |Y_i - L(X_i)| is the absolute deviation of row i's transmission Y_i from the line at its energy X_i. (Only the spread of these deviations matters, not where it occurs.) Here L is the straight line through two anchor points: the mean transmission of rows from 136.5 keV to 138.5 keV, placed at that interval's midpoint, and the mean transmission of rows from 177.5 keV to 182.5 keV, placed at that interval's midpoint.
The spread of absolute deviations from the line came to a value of 18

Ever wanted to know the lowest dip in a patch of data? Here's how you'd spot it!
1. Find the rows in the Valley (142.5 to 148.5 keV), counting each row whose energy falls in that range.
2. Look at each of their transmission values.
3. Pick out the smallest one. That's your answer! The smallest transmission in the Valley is 178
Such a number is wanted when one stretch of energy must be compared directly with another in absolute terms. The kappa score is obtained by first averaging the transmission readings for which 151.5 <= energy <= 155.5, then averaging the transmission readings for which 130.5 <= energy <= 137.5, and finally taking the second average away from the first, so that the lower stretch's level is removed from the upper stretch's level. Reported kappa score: 30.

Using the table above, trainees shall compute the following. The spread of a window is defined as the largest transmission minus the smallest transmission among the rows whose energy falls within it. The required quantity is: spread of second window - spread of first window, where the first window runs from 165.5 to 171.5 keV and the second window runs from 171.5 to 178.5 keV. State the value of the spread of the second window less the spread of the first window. -2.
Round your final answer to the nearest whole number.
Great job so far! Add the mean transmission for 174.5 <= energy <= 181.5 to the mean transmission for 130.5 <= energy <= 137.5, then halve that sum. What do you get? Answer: 160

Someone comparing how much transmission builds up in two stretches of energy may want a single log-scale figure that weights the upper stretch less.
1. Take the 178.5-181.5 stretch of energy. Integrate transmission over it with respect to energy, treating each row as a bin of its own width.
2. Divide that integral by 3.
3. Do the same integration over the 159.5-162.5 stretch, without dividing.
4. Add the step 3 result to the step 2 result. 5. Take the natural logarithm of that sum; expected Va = 6.54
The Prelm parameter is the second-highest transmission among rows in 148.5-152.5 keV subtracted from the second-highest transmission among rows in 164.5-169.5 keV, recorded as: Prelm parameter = -24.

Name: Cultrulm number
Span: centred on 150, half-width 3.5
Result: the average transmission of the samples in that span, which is 189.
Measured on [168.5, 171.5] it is 164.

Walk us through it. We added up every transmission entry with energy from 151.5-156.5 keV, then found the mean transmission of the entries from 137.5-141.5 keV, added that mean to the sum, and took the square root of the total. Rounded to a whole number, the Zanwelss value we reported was 33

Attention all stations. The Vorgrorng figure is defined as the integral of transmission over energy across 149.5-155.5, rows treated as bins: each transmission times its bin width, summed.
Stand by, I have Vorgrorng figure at 1120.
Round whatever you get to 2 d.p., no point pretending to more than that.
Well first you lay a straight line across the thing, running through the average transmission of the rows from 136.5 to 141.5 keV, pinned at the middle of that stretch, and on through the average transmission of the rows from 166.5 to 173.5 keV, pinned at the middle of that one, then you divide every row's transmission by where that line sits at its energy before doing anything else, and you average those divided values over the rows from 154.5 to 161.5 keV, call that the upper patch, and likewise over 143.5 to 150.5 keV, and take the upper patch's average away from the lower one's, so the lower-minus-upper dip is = 0.05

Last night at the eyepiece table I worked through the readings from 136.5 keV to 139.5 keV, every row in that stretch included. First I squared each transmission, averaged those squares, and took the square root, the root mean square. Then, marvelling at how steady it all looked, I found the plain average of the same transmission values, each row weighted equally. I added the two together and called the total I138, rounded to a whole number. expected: 319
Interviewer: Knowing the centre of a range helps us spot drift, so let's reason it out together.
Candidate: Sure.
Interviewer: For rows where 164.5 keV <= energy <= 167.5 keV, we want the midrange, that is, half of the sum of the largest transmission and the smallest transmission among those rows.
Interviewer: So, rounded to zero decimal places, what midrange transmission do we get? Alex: 159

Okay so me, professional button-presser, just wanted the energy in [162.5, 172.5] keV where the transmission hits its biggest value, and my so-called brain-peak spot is 172 keV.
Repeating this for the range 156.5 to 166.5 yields 157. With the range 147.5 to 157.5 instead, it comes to 151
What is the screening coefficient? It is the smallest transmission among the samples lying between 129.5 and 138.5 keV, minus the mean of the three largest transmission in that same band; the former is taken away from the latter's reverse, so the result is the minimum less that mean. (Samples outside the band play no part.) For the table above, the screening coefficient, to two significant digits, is -12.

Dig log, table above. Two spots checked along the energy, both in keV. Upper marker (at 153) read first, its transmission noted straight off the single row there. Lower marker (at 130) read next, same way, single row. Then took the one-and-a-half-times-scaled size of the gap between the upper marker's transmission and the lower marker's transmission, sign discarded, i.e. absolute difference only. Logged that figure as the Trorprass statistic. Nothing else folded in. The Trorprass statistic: 30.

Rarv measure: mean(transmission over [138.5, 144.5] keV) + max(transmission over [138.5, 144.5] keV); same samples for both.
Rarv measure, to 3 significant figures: 353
